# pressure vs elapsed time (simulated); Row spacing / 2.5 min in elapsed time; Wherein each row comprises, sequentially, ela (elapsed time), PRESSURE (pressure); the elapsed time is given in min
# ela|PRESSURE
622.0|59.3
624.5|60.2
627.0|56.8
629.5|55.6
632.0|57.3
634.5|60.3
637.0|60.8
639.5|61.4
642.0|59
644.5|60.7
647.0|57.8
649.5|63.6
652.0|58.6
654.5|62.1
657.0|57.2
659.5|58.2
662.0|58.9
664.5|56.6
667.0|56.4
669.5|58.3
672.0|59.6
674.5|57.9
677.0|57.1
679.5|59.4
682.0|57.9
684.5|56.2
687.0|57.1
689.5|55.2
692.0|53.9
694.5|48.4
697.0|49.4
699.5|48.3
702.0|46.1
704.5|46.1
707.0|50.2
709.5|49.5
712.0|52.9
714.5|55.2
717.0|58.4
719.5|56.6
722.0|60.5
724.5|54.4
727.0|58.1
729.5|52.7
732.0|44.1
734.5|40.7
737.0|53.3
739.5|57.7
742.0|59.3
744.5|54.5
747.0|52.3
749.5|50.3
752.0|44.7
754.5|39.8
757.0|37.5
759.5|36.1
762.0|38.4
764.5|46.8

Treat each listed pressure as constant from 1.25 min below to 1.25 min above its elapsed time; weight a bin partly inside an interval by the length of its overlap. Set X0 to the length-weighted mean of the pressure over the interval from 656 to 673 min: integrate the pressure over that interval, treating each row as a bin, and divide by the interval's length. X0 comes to 57.9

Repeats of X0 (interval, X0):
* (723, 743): 52.6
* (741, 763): 45.8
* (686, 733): 52.5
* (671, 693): 57.2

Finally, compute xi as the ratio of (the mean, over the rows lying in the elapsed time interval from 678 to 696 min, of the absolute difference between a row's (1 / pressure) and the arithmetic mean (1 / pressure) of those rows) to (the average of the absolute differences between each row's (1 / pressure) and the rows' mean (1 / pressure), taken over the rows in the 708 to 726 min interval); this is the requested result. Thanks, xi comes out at 1.0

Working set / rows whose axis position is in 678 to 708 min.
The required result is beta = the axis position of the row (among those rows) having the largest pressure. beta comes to 679.5 min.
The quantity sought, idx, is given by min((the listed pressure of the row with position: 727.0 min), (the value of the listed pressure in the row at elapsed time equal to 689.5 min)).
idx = 55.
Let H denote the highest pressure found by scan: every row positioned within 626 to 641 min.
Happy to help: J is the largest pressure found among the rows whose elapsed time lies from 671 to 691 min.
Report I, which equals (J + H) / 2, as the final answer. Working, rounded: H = 61.4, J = 59.6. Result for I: 60.5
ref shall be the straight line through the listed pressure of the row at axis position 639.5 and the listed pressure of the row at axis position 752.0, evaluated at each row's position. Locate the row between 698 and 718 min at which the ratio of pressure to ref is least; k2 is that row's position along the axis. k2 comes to 702.0 min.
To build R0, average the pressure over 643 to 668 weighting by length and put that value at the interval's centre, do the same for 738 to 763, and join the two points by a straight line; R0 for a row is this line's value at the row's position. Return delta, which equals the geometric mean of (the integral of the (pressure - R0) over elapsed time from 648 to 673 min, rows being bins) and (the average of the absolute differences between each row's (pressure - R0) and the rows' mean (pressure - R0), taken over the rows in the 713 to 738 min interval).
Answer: 7.3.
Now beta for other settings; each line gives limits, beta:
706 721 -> 717.0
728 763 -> 742.0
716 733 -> 722.0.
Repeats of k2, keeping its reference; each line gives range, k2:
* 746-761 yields 759.5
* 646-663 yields 647.0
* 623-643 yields 629.5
